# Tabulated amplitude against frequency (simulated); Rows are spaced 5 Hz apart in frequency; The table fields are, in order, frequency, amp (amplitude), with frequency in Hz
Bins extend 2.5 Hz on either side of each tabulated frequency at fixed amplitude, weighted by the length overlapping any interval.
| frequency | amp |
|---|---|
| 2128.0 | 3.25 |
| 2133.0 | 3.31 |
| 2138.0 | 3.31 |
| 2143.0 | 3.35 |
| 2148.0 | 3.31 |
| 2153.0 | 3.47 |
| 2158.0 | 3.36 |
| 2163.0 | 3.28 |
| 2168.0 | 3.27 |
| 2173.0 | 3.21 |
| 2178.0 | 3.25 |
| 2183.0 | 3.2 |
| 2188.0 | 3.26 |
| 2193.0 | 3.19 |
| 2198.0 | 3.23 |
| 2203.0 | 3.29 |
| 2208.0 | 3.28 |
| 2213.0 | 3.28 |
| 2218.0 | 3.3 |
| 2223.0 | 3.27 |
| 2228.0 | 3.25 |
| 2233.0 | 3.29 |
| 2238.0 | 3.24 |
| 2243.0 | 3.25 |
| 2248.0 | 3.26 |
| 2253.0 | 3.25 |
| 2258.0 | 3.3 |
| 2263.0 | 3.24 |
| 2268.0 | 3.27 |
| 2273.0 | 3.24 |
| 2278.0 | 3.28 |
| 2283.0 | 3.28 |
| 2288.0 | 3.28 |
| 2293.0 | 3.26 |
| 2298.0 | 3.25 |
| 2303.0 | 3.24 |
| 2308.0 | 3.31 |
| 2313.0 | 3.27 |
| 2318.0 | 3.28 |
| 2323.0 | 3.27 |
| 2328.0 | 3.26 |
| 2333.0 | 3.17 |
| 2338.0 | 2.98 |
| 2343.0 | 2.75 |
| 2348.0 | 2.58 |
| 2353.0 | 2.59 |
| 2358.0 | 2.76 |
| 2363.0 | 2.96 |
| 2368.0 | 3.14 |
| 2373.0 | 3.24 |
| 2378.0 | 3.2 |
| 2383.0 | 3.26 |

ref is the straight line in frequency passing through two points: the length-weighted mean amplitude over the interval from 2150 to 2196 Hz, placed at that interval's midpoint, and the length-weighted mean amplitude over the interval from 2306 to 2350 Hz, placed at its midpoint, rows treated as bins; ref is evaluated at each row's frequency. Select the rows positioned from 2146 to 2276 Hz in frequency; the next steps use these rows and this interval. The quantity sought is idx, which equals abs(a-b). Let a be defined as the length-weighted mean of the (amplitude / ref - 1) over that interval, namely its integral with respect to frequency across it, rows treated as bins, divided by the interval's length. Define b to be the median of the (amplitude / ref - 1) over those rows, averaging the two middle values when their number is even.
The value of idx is 0.003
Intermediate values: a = 0.012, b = 0.015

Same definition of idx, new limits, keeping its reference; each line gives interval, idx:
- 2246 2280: 0.003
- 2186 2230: 0.006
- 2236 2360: 0.026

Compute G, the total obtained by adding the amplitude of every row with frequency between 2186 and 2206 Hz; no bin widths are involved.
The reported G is 13.0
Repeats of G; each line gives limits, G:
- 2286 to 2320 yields 22.9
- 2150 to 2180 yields 19.8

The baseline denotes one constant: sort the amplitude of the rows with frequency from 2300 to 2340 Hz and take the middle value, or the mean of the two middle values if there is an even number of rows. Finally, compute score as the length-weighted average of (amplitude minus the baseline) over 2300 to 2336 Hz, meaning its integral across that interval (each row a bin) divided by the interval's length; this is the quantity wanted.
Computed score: -0.012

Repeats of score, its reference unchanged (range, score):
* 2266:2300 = 0.001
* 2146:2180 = 0.043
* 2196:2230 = 0.007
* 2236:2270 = -0.006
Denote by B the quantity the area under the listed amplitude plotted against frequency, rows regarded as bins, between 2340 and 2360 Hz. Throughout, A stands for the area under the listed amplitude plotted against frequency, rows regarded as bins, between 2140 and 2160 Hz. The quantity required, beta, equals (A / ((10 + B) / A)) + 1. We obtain 72.6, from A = 67.4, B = 53.5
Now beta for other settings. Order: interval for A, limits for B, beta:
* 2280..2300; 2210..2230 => 57.6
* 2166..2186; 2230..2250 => 56.6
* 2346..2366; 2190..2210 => 41.0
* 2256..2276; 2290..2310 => 57.5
